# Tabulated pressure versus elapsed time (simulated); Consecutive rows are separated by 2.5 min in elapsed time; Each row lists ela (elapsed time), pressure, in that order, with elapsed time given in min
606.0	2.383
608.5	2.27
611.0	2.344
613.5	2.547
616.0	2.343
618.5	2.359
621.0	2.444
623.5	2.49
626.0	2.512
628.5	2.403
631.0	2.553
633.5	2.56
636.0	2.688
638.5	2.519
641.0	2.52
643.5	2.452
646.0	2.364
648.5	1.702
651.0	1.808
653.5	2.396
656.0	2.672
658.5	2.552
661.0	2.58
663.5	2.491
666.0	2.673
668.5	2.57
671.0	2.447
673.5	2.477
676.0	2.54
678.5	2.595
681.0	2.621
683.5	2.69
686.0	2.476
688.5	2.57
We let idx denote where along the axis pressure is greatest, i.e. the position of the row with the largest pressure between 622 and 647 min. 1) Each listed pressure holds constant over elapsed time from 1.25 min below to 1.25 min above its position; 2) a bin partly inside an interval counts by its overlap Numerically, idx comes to 636.0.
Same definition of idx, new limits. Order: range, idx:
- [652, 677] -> 666.0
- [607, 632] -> 631.0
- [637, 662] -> 656.0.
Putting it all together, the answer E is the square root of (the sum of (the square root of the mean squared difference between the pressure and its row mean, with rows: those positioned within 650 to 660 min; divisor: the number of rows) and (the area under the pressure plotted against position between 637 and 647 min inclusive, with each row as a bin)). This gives 5.01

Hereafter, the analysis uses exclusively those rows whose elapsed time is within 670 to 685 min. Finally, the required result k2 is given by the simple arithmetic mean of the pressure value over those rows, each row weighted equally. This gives 2.56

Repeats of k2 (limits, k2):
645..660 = 2.25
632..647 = 2.52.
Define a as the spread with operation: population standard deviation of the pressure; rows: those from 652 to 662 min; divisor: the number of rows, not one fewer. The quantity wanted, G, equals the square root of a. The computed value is 0.315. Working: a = 0.099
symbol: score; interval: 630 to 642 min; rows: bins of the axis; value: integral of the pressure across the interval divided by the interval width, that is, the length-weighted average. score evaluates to 2.57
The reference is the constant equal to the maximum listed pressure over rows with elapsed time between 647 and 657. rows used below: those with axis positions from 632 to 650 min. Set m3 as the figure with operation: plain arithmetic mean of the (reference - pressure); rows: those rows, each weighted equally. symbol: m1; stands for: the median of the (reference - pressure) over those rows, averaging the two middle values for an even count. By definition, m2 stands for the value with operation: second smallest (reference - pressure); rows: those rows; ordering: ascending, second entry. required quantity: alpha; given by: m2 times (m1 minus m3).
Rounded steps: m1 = 0.15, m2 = 0.11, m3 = 0.27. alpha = -0.013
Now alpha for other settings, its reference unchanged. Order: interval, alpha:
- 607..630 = 0.002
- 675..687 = -0.001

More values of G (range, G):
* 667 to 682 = 0.249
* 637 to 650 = 0.557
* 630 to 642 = 0.250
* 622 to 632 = 0.234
